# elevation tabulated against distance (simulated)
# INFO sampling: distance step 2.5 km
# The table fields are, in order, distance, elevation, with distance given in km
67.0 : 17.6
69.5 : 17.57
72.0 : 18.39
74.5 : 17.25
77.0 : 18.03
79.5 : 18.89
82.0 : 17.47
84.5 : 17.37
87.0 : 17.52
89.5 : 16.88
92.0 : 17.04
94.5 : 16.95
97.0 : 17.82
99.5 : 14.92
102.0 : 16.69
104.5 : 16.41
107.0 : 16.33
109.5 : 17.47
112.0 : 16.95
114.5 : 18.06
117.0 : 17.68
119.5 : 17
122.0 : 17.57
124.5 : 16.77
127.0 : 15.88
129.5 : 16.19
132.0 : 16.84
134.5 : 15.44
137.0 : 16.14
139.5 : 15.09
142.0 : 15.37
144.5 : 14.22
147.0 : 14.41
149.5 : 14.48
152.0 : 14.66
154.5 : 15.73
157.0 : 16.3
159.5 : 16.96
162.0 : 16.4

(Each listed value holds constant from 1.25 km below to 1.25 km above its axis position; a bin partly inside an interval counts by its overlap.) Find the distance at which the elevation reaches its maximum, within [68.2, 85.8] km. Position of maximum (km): 79.5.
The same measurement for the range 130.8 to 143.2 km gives 132.0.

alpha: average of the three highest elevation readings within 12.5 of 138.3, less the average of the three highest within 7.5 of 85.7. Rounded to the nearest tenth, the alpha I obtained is -1.6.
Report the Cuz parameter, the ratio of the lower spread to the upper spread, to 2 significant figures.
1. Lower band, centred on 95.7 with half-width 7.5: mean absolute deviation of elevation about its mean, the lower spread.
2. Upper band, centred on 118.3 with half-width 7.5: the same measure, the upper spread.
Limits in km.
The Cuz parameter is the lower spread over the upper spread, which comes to 1.4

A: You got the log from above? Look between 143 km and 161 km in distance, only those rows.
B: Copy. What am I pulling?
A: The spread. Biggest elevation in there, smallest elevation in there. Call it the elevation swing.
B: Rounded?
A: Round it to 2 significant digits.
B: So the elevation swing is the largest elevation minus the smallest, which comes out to 2.7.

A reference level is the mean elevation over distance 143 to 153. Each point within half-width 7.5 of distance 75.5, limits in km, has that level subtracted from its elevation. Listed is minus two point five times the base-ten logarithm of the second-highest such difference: -1.49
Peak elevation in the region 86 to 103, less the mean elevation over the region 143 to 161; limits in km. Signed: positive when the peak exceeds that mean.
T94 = 2.6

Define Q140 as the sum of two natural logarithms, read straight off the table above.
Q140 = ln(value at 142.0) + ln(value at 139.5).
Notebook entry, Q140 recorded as 5.45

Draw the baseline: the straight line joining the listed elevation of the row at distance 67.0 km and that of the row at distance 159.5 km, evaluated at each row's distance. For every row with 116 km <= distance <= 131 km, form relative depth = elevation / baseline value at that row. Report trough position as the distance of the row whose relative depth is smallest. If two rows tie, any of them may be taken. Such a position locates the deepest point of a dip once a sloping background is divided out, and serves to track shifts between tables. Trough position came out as 127.0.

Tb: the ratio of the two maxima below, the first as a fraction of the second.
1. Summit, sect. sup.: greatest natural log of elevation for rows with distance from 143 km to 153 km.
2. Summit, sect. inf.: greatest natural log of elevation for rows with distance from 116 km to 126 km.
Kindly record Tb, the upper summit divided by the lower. 0.93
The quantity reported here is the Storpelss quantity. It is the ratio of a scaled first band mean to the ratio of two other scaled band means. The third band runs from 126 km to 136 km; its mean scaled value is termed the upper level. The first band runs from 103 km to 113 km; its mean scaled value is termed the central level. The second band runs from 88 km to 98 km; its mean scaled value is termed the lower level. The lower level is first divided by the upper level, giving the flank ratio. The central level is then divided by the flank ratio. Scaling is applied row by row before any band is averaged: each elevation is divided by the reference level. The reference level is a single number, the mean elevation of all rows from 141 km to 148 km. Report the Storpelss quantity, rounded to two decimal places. 1.07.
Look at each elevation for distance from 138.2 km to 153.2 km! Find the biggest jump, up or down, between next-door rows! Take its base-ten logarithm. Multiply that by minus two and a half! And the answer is -0.15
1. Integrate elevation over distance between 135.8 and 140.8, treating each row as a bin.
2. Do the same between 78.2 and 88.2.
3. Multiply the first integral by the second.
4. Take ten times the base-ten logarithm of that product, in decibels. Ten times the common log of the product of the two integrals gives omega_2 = 41.4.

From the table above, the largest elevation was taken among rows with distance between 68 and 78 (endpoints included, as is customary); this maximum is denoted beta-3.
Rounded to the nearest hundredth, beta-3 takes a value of 18.39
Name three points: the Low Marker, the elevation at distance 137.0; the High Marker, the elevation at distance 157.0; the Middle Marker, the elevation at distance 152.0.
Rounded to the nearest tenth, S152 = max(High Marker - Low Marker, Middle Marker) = 14.7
